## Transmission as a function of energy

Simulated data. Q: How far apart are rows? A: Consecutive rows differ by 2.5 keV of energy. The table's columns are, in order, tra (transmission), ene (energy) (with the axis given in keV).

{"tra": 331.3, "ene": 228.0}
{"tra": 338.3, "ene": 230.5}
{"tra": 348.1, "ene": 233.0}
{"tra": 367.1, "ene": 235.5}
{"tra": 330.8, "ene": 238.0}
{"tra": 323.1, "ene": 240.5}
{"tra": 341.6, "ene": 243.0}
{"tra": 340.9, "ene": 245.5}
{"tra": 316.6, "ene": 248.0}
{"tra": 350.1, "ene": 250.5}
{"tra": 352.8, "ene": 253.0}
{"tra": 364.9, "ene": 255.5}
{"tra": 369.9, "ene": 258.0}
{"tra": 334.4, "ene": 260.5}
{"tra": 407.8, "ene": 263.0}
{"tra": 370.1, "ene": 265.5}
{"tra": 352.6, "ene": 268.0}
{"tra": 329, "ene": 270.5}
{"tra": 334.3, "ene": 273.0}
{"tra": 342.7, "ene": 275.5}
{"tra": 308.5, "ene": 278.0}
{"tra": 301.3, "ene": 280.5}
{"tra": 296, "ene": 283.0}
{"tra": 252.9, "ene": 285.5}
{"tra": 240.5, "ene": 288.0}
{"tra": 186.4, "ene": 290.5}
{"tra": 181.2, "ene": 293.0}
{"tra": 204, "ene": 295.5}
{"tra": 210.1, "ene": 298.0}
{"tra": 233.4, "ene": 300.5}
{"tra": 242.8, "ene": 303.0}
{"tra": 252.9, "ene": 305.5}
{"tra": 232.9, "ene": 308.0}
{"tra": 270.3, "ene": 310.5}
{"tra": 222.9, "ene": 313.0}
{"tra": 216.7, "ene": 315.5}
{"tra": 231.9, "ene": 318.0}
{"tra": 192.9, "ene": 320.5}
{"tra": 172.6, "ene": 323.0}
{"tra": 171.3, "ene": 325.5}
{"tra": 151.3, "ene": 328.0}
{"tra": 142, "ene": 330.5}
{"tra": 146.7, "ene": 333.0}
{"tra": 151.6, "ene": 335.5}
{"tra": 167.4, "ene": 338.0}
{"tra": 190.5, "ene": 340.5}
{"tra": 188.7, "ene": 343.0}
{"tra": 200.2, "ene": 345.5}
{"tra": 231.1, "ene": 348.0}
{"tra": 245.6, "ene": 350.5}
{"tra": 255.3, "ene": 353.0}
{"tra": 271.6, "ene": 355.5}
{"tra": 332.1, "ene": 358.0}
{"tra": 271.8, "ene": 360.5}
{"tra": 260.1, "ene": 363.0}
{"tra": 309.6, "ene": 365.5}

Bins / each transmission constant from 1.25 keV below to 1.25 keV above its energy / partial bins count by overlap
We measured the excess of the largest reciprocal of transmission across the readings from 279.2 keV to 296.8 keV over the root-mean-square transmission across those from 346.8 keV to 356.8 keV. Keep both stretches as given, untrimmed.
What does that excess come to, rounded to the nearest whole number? -251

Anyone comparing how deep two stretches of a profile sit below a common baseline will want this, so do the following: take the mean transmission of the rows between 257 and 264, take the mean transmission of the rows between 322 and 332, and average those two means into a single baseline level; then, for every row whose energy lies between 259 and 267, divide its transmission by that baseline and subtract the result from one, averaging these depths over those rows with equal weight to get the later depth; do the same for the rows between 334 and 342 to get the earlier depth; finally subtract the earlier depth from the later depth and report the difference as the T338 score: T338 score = -0.8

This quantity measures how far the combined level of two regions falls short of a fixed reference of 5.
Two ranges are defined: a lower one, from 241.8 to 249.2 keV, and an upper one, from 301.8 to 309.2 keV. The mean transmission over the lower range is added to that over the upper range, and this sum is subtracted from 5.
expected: -571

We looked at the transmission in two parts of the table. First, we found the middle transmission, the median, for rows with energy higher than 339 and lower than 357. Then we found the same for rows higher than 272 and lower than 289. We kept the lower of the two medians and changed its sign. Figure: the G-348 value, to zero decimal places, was -231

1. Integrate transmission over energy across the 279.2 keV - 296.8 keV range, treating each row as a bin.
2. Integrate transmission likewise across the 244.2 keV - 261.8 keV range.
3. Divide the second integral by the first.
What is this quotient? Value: 1.46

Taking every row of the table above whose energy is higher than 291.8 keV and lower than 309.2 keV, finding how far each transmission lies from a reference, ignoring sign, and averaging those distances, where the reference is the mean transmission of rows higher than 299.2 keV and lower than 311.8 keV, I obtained 26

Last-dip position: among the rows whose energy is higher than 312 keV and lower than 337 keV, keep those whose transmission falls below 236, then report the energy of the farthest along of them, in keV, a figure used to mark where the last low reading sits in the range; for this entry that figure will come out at 335.5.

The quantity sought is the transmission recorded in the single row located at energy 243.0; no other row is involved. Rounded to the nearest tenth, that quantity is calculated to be 341.6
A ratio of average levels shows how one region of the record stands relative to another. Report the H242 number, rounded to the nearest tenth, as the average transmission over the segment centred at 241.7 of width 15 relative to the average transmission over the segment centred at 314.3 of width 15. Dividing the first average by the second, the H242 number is 1.5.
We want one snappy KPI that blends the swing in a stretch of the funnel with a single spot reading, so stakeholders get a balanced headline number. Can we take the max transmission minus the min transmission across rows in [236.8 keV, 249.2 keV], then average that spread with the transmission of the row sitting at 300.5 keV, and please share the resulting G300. 129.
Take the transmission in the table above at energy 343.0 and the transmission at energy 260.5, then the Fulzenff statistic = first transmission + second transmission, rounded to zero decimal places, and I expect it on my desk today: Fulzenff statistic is 523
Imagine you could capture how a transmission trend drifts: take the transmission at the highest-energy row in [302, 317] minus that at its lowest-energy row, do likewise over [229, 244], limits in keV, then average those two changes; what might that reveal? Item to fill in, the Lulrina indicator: -11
